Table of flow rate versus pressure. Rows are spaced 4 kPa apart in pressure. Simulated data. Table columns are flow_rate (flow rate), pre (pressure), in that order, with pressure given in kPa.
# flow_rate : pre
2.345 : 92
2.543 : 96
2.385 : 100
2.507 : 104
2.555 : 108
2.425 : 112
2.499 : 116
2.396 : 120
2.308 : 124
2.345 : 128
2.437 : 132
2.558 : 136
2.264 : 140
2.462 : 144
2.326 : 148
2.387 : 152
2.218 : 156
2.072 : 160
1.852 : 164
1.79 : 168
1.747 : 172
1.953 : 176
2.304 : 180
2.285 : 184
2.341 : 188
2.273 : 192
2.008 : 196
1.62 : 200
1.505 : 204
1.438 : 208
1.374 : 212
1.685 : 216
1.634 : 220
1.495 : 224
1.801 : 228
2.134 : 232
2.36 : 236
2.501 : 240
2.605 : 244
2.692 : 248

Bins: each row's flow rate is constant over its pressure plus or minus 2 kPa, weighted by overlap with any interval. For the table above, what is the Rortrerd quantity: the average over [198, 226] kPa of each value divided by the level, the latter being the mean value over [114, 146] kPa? 0.64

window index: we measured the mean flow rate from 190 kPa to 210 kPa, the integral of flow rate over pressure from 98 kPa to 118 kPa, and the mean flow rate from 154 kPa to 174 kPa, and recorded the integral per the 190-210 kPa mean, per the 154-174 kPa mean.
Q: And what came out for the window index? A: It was 14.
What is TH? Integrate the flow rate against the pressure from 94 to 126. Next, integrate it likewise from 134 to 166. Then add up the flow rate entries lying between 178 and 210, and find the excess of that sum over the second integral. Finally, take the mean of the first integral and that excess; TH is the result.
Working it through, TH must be 11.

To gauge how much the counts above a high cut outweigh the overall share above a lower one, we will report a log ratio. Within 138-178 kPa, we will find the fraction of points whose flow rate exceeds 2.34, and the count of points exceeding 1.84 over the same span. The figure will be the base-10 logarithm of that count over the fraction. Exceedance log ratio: 1.6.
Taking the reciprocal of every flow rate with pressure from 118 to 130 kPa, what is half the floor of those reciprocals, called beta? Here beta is 0.209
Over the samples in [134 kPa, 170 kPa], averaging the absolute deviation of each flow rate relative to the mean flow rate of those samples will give 0.21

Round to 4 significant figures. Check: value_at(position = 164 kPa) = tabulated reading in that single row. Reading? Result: 1.852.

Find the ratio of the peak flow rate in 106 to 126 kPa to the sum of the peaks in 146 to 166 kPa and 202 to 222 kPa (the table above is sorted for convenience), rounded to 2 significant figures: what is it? 0.63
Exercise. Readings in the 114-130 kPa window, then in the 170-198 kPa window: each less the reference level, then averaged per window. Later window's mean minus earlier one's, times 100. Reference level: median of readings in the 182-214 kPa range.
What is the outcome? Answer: -26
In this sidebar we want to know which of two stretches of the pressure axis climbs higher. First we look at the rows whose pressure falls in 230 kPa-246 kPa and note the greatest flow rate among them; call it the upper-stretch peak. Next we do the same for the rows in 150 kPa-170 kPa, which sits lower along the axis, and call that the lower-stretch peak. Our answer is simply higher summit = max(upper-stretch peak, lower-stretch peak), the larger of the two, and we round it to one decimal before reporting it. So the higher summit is 2.6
